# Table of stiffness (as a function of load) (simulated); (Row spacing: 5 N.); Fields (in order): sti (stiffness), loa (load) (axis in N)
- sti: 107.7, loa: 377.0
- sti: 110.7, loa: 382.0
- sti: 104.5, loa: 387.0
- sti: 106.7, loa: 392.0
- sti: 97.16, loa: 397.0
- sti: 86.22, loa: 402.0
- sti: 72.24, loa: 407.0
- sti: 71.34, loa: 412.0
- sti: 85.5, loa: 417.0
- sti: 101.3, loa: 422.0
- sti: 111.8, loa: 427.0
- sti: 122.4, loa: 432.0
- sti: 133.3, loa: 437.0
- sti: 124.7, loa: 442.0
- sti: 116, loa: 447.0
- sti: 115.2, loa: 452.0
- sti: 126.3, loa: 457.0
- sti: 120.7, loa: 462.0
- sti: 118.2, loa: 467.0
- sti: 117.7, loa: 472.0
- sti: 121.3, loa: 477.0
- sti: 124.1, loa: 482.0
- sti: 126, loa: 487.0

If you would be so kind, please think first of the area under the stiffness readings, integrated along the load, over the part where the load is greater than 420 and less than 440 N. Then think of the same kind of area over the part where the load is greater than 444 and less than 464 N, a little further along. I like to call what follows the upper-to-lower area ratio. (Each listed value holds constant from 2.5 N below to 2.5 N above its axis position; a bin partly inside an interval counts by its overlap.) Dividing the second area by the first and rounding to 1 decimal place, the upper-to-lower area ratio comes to 1.0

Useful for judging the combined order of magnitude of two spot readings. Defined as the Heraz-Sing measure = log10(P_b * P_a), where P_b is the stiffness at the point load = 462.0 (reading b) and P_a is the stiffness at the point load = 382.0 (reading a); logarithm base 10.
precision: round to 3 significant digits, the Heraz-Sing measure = 4.13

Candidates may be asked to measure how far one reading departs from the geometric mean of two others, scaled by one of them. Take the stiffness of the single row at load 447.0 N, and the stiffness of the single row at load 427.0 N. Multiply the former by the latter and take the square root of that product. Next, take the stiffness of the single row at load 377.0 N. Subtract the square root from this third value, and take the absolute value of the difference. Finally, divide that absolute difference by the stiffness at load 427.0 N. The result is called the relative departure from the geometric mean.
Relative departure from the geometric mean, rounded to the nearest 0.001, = 0.055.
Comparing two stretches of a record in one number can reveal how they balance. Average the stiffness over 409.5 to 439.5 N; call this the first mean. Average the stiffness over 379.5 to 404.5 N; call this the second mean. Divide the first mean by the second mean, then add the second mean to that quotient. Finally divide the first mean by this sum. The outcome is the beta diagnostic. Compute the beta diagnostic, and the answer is 1.0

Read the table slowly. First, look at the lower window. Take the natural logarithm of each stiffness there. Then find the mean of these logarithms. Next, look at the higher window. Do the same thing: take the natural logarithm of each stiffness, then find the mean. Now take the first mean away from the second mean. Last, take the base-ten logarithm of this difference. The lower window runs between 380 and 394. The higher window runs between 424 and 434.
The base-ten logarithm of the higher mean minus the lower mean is -1.1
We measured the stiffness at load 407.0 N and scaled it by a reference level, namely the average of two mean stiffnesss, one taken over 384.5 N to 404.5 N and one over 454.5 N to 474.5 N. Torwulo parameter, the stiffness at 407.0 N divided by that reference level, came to 0.66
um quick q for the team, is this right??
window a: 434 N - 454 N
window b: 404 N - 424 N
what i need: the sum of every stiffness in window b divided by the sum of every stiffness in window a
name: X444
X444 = 0.68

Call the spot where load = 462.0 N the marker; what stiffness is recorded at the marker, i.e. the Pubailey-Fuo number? 120.7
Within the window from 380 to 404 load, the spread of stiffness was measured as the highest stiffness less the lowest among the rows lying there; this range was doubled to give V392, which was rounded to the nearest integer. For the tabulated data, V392 49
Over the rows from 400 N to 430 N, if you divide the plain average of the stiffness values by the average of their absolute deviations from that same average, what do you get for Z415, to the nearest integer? 7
